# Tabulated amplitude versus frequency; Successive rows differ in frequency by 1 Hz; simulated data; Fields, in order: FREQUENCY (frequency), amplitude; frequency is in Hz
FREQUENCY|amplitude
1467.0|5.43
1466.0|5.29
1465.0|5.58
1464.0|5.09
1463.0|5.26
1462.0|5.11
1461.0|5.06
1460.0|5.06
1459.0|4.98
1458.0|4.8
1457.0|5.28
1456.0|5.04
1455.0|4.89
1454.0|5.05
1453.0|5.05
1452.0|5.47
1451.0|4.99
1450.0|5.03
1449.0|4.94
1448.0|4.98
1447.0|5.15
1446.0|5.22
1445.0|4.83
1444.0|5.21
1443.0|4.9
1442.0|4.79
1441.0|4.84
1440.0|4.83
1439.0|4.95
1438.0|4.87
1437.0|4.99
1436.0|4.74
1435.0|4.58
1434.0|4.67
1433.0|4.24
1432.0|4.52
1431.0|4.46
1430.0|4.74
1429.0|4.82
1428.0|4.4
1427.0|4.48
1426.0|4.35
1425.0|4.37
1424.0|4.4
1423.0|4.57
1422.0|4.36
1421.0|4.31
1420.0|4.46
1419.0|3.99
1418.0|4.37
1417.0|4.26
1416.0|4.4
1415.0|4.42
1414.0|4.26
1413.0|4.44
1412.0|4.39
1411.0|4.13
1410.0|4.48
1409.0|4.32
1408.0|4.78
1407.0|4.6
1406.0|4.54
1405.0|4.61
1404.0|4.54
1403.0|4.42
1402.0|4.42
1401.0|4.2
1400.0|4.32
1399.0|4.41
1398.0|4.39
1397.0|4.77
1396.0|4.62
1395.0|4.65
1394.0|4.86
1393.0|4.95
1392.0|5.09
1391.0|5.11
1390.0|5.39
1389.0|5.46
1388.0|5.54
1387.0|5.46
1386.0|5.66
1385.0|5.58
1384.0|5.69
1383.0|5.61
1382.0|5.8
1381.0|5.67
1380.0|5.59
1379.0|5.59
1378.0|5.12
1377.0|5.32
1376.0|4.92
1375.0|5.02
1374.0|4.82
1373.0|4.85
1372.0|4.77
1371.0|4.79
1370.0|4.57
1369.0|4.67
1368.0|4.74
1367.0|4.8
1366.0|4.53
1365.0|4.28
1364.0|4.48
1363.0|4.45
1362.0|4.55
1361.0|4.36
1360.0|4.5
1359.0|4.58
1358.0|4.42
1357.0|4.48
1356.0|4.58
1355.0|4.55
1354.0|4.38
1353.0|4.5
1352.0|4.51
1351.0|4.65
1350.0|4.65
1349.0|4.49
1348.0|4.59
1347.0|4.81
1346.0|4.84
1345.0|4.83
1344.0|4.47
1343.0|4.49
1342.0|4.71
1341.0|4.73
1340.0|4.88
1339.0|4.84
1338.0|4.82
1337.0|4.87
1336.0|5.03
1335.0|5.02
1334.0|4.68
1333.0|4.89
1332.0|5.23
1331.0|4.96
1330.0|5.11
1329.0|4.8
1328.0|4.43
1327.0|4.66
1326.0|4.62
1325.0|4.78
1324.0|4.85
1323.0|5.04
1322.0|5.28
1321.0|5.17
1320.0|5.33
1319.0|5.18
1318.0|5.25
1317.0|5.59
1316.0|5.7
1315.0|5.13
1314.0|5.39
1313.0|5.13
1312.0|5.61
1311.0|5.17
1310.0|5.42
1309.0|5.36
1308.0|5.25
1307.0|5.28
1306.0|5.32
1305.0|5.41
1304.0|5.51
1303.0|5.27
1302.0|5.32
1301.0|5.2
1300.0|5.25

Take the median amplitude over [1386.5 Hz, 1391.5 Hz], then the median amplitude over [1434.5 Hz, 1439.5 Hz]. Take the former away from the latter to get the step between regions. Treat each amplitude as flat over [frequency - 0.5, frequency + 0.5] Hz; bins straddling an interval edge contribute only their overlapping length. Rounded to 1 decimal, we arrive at -0.6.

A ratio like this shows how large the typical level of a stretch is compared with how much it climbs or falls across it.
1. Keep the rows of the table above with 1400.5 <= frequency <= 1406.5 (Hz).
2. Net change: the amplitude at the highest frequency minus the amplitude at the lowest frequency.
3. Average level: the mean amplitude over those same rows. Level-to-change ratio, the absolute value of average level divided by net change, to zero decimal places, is 13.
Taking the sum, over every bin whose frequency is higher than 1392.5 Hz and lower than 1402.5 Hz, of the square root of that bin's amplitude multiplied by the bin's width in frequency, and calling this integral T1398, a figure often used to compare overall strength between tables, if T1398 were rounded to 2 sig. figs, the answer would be 21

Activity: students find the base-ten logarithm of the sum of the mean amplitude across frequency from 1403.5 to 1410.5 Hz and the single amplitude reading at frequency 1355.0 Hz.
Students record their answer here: 0.96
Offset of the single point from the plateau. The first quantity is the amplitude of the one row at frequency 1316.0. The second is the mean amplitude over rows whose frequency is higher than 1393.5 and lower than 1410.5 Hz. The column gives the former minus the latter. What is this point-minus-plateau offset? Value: 1.2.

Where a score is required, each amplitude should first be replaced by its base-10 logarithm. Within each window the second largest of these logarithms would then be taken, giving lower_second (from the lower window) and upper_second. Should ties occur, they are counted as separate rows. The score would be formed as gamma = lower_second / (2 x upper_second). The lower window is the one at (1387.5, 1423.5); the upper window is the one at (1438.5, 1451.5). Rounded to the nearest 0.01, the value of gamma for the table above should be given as 0.51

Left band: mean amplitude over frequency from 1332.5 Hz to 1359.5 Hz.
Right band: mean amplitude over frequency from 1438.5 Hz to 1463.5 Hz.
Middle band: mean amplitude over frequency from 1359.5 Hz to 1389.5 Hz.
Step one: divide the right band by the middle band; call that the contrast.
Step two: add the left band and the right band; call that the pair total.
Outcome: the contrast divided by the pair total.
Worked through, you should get 0.103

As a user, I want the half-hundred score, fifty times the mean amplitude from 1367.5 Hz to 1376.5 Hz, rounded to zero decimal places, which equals 240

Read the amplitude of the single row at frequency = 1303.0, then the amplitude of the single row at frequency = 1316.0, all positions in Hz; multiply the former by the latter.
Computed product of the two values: 30.0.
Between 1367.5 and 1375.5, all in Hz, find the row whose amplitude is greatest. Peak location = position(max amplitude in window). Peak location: 1375.0 Hz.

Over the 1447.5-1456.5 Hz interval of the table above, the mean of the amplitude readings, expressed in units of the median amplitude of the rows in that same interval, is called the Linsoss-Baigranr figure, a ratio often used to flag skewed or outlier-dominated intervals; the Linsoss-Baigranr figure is 1.00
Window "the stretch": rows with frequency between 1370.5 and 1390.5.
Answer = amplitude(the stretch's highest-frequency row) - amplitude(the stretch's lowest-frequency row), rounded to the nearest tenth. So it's 0.6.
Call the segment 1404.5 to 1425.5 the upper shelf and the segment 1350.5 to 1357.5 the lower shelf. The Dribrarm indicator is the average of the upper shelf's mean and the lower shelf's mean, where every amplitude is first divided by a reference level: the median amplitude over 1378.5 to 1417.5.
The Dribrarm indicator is 0.97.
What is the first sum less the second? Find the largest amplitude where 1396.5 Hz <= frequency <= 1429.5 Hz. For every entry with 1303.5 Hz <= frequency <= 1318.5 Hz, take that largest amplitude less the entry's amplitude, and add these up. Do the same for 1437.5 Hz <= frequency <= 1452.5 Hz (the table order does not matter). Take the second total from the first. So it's -5.5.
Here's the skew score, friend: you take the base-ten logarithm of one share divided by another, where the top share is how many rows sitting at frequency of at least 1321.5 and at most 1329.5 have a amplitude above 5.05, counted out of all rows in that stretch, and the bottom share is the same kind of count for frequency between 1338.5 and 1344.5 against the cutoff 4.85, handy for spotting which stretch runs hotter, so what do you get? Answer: -0.12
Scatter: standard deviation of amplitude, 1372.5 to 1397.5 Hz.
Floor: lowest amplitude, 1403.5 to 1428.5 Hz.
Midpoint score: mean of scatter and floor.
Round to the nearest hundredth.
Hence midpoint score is 2.18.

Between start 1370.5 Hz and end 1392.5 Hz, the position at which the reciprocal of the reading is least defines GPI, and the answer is 1382.0 Hz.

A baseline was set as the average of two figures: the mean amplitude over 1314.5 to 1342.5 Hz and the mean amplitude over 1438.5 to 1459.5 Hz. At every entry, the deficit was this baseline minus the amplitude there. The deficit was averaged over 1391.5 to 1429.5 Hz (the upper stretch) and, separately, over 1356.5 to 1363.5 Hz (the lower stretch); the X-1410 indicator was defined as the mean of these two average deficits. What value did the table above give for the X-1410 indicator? 0.52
